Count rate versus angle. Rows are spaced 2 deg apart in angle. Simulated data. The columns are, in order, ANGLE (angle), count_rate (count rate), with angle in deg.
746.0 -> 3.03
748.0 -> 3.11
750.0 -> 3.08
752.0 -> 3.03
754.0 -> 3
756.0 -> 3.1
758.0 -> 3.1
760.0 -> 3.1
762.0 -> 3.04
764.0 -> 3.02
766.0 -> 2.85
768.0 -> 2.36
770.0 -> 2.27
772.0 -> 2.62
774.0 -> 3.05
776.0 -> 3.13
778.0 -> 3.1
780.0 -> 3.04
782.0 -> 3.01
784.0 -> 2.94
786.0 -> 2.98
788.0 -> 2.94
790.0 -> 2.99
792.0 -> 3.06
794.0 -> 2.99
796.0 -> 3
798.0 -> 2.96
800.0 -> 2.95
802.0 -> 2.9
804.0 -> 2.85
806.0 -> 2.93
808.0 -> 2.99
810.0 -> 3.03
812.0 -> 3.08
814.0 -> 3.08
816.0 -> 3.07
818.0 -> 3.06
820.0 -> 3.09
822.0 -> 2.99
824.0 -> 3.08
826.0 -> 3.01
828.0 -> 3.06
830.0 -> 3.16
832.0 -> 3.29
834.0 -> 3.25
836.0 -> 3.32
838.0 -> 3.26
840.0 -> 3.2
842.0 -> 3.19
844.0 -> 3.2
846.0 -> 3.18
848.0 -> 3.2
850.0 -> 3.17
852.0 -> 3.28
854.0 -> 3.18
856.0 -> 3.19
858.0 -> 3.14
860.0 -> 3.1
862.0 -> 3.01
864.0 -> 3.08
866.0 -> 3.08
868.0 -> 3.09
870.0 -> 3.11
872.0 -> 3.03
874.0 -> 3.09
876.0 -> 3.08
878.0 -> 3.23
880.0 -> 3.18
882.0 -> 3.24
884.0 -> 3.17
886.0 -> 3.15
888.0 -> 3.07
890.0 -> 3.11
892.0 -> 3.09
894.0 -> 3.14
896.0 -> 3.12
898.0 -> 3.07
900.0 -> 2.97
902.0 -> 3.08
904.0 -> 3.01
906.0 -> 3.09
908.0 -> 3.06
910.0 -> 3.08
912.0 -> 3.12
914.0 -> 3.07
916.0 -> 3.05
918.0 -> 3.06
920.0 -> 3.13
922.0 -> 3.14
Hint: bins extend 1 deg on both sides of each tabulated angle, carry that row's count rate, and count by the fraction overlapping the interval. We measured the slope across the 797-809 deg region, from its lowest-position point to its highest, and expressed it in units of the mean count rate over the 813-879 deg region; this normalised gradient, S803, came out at 0.0010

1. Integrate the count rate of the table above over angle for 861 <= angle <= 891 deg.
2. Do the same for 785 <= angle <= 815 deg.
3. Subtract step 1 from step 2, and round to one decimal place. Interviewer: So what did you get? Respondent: -4.0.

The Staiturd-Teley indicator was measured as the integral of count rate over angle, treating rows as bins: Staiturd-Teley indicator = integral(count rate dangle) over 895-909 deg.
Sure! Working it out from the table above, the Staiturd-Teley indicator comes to 42.8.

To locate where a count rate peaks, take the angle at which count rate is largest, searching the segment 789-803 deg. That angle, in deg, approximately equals 792.0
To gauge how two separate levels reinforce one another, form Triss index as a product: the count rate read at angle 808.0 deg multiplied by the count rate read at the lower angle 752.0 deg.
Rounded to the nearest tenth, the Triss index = 9.1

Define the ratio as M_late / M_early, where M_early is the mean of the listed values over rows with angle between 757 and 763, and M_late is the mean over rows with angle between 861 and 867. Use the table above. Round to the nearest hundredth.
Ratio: 0.99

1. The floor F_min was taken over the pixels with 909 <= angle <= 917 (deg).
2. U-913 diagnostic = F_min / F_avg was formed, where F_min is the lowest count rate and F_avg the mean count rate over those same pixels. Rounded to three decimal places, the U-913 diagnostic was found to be 0.990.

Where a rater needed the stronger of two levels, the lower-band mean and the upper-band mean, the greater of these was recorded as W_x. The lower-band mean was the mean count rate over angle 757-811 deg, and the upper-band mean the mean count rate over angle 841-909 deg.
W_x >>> 3.12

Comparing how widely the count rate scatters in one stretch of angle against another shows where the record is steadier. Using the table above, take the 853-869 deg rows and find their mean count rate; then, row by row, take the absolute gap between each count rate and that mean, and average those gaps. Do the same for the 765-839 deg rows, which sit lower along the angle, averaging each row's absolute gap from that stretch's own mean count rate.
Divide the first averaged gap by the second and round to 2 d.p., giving 0.36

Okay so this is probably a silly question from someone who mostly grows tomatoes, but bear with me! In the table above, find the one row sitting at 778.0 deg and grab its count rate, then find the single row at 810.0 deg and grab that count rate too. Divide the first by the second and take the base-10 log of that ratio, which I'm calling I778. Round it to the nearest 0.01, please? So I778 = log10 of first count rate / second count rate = 0.01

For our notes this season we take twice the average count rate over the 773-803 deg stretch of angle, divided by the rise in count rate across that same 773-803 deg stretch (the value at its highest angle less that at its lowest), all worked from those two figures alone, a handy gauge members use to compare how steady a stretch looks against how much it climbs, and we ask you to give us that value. -40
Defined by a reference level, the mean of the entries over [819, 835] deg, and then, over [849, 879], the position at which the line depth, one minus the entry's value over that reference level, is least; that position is 852.0 deg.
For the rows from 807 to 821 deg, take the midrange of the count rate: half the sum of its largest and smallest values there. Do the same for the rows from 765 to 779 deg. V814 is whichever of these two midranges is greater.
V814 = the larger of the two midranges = 3.04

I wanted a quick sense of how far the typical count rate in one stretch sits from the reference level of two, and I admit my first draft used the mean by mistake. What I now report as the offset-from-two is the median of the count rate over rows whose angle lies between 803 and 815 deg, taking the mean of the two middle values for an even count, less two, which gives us 1.01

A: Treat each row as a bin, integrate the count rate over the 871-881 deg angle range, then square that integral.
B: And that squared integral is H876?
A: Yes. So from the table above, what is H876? 975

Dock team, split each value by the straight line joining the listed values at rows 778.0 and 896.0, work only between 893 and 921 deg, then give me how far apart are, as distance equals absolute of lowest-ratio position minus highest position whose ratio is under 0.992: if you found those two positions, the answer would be 18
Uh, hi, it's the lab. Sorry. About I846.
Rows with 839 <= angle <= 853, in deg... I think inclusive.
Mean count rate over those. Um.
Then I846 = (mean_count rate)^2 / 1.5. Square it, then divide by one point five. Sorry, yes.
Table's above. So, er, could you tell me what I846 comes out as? 6.8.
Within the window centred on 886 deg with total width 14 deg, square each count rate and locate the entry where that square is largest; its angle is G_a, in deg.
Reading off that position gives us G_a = 882.0 deg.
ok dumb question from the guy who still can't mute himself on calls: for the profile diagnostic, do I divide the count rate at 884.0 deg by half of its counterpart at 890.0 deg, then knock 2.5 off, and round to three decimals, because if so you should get -0.461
